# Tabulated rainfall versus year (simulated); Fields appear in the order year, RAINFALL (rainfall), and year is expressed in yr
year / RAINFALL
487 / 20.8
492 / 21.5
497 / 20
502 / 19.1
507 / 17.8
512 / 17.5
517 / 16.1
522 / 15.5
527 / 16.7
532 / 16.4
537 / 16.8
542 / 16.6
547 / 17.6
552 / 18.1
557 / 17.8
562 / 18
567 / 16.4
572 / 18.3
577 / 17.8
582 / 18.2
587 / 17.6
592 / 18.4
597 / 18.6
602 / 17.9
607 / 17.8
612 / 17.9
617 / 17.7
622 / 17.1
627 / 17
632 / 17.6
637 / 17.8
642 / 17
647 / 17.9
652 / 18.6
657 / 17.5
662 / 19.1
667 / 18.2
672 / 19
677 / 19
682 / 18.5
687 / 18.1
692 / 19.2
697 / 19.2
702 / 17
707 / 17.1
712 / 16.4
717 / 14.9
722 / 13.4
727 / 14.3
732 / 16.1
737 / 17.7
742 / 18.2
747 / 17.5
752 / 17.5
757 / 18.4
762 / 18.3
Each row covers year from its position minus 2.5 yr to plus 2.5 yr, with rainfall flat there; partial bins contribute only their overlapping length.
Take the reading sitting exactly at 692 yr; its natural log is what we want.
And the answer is 2.95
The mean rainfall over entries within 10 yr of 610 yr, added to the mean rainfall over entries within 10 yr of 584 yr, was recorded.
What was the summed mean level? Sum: 35.8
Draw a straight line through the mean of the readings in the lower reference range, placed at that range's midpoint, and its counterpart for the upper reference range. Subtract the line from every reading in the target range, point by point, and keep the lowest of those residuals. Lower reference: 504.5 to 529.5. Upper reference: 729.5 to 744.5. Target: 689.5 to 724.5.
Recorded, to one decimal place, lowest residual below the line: -3.9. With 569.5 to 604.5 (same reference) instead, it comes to 0.7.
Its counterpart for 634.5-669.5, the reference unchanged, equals -0.1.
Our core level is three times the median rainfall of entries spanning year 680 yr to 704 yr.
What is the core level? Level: 55.5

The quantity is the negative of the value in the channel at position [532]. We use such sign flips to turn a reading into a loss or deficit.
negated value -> -16.4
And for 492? -21.5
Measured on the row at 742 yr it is -18.2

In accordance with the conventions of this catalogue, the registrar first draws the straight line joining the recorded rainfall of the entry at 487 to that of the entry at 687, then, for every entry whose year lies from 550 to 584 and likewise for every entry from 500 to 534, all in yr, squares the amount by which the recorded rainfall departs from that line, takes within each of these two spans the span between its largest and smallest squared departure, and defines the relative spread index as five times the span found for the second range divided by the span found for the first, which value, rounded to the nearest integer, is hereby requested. 11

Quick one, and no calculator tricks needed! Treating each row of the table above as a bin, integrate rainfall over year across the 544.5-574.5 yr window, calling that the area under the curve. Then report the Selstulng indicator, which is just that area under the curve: 531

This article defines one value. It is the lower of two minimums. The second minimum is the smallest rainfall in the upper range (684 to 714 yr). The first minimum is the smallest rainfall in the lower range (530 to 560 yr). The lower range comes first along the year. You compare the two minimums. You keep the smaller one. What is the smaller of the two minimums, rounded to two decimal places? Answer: 16.40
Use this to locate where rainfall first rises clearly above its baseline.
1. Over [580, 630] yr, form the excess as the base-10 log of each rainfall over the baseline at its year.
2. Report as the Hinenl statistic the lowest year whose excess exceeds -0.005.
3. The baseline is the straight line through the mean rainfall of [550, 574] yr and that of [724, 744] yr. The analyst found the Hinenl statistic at 582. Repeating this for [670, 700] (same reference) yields 672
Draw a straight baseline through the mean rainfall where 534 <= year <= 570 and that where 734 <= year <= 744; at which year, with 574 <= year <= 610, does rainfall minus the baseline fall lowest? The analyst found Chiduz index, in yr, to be 587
